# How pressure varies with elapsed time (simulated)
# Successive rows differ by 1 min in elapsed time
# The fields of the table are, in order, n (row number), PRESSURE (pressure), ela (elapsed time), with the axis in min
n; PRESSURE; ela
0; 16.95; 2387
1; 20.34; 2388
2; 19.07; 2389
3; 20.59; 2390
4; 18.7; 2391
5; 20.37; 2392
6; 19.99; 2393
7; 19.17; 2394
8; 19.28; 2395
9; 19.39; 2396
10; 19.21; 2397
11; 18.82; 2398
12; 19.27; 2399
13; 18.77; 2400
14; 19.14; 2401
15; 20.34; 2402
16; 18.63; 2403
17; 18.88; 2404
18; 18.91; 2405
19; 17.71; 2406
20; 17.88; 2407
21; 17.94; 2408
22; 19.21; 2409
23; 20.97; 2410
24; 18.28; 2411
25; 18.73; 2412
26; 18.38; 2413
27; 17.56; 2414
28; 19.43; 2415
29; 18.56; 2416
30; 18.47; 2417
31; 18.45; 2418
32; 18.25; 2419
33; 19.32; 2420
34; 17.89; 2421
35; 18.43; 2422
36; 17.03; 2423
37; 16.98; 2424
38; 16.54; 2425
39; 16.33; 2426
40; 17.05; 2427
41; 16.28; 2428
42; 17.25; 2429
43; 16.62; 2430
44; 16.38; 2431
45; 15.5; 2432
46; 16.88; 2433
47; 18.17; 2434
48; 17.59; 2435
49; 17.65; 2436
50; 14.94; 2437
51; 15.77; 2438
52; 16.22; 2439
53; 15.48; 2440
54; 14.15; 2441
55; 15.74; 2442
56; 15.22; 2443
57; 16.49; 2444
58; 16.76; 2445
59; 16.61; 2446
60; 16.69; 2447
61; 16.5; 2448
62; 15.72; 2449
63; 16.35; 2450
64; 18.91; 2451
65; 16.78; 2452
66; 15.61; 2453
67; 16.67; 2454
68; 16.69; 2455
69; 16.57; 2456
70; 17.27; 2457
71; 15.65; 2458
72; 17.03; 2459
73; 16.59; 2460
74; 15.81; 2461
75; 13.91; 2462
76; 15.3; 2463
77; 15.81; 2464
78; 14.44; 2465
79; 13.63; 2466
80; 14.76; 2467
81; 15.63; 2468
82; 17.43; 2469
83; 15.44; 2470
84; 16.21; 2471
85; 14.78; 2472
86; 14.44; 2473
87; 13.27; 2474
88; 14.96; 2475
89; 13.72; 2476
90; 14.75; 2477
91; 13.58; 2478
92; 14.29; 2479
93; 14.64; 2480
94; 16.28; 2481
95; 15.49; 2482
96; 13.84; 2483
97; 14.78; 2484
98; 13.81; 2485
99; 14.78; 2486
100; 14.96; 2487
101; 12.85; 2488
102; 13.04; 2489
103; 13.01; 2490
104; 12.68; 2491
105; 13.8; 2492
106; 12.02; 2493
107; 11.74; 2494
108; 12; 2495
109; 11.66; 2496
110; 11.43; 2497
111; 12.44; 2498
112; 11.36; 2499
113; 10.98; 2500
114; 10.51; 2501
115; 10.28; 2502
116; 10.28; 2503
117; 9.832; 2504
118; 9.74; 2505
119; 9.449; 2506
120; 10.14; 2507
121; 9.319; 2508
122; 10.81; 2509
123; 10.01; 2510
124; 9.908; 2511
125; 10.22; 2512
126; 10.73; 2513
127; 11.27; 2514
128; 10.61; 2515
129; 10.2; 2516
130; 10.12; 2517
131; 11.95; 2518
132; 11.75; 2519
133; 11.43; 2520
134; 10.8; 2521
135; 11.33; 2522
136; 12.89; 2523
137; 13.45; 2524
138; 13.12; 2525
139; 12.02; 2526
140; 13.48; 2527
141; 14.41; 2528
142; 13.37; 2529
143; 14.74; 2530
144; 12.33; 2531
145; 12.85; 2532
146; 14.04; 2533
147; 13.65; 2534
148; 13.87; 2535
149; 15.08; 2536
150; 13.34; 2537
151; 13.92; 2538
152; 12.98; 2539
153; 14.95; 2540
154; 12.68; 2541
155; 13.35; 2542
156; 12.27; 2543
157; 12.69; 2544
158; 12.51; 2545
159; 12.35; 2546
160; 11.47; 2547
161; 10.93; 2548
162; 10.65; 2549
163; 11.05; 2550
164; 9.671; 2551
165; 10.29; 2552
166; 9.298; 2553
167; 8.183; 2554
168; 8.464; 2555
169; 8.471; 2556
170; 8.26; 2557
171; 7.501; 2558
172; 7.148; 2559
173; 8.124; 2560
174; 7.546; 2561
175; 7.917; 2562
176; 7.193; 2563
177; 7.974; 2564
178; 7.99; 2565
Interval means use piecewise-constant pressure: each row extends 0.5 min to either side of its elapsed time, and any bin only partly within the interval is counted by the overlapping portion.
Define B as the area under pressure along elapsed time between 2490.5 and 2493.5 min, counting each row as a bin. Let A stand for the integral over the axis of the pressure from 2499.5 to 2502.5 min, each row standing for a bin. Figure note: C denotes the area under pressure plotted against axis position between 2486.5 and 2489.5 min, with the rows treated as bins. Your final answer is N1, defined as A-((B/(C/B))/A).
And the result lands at 30.6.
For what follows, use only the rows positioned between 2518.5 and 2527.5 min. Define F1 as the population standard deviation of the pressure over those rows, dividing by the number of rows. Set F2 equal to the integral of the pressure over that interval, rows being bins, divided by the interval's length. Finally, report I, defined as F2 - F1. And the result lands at 11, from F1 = 0.95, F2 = 12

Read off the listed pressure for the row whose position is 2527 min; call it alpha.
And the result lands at 13.48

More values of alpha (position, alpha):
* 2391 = 18.7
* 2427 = 17.05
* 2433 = 16.88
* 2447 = 16.69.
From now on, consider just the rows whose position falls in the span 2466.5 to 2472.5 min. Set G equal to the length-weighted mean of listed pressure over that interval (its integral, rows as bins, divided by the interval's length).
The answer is 15.7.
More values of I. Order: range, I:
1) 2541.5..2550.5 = 11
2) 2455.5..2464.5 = 15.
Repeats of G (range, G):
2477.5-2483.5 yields 14.7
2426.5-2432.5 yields 16.5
